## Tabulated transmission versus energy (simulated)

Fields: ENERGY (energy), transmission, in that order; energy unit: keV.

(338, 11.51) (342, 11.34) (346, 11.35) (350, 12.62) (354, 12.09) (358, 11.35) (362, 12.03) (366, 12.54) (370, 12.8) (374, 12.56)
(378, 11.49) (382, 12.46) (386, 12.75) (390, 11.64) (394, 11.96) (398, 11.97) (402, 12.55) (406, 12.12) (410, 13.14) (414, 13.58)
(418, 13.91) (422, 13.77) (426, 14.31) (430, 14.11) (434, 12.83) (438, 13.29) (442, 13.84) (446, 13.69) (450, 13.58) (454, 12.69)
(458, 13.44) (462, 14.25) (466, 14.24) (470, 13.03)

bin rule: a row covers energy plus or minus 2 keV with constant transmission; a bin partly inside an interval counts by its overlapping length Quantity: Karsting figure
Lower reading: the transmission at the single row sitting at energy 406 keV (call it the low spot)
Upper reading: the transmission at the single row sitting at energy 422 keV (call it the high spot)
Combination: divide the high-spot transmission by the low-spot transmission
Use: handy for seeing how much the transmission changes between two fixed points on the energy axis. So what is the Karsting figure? 1.14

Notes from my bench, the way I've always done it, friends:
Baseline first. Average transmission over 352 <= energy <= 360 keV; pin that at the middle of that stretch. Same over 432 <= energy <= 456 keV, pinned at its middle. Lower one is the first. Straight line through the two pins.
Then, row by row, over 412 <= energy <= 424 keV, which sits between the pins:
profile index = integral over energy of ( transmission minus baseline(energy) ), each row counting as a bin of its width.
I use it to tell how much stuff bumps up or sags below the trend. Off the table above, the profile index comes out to 11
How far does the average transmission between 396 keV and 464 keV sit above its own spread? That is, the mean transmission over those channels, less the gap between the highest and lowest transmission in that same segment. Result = 11.0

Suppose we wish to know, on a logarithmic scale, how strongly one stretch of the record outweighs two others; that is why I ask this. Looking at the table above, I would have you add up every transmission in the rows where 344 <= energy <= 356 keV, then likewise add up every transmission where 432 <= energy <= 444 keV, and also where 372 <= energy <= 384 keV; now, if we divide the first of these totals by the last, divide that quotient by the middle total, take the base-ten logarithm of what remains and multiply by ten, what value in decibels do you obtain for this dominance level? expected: -16.1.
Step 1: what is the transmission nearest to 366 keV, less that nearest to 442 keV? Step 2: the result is -1.30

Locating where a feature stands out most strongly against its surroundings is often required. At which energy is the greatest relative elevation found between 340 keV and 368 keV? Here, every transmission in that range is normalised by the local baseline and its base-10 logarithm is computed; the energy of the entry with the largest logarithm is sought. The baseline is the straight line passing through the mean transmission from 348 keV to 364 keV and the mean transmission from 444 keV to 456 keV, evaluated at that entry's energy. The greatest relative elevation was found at 350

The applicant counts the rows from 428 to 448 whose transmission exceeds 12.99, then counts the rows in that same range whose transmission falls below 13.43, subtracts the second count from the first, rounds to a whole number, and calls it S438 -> 2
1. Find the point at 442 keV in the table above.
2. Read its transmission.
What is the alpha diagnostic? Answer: 13.84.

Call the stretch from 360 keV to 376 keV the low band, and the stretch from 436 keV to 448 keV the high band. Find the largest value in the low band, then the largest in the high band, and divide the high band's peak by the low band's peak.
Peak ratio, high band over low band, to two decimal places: 1.08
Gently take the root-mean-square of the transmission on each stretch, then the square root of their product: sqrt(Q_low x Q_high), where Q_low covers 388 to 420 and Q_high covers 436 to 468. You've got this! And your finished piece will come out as 13.1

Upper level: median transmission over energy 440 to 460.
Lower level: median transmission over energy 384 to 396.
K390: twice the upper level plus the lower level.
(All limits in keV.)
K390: 39.1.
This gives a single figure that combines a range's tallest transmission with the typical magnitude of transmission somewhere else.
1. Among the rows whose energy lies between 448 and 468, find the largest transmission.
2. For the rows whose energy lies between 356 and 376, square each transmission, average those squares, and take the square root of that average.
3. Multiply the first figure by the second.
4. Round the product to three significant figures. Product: 175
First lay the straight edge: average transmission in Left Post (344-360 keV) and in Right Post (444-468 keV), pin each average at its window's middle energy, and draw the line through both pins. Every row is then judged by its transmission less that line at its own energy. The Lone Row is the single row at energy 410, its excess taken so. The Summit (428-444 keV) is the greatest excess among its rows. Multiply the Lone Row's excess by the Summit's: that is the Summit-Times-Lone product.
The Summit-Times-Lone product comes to 0.26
